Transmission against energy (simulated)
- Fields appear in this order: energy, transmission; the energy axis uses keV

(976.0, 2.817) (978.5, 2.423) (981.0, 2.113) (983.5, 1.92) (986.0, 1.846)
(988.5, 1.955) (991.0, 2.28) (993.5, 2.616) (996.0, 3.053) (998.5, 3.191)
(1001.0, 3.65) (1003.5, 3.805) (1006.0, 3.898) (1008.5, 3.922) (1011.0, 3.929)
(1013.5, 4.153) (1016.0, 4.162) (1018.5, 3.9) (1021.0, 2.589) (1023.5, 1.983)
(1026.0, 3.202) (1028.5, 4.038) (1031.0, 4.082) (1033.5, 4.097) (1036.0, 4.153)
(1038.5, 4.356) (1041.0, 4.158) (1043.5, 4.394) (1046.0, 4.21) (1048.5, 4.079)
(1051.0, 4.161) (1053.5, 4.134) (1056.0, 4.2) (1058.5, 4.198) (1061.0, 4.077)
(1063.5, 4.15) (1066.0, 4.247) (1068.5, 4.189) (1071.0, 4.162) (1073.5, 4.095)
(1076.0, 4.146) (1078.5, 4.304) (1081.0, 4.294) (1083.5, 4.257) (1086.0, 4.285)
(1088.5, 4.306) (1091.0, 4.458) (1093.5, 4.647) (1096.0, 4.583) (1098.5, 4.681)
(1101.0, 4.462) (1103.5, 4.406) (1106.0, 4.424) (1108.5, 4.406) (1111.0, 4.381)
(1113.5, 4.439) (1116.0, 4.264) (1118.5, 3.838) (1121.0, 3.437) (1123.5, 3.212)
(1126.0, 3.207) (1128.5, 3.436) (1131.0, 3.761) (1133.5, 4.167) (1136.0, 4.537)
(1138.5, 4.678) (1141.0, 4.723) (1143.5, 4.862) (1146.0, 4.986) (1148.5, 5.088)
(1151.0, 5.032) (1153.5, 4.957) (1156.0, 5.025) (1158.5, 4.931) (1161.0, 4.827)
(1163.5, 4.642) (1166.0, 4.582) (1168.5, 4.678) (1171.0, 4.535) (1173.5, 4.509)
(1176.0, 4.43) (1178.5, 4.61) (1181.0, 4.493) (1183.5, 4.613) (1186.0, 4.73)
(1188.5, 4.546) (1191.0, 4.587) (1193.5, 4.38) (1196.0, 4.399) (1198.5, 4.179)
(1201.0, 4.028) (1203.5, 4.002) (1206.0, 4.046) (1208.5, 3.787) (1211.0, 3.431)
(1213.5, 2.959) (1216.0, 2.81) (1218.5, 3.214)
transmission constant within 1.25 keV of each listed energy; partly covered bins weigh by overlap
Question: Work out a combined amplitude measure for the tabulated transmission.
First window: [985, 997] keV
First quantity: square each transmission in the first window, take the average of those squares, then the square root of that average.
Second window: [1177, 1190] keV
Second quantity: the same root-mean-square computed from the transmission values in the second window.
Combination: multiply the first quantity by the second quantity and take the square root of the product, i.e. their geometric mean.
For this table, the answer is 3.3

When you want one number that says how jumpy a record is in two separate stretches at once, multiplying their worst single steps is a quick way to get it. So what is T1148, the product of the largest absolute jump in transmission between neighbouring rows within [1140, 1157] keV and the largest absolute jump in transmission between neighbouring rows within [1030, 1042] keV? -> 0.03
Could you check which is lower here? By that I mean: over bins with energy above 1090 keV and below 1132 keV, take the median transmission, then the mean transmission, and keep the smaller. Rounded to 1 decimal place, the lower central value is 4.1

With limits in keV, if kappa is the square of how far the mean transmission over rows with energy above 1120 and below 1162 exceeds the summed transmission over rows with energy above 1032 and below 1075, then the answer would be 4443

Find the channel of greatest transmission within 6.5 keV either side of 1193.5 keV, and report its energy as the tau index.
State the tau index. 1191.0 keV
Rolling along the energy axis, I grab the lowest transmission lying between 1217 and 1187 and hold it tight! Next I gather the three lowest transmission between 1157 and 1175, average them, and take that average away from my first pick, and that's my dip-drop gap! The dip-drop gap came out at -1.7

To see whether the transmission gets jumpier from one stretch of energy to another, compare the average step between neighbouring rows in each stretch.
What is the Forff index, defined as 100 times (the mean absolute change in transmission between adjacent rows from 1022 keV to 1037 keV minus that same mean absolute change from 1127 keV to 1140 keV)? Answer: 12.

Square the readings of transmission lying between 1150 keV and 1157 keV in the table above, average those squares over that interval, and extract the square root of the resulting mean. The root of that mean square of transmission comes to 5.0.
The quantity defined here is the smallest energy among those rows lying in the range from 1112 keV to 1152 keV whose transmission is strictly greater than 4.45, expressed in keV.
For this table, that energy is 1136.0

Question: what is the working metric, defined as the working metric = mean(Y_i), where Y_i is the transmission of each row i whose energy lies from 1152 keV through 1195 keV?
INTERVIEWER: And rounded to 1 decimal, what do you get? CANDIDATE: 4.7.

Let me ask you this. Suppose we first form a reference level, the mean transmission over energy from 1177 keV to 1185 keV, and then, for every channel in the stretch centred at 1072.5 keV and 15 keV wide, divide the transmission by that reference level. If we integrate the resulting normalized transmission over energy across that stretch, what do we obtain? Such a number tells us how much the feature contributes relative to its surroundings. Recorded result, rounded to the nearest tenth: 13.7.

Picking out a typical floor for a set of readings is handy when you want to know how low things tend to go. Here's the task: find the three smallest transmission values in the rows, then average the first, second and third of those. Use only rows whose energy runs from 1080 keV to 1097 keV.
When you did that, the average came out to 4.3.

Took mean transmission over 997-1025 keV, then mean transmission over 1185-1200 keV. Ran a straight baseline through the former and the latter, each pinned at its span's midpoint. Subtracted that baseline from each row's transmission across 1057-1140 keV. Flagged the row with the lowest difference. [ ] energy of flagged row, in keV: 1126.0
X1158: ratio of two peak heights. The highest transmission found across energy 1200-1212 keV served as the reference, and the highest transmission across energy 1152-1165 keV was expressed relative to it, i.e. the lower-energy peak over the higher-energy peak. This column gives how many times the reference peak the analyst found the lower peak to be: 1.2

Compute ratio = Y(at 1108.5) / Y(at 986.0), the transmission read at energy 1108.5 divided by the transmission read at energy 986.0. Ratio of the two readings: 2.39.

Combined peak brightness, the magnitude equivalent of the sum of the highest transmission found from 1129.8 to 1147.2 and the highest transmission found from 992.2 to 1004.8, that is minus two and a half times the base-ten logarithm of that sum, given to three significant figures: -2.36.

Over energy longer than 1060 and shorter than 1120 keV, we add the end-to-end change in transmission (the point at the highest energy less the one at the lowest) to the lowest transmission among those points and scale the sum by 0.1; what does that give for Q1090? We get 0.36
